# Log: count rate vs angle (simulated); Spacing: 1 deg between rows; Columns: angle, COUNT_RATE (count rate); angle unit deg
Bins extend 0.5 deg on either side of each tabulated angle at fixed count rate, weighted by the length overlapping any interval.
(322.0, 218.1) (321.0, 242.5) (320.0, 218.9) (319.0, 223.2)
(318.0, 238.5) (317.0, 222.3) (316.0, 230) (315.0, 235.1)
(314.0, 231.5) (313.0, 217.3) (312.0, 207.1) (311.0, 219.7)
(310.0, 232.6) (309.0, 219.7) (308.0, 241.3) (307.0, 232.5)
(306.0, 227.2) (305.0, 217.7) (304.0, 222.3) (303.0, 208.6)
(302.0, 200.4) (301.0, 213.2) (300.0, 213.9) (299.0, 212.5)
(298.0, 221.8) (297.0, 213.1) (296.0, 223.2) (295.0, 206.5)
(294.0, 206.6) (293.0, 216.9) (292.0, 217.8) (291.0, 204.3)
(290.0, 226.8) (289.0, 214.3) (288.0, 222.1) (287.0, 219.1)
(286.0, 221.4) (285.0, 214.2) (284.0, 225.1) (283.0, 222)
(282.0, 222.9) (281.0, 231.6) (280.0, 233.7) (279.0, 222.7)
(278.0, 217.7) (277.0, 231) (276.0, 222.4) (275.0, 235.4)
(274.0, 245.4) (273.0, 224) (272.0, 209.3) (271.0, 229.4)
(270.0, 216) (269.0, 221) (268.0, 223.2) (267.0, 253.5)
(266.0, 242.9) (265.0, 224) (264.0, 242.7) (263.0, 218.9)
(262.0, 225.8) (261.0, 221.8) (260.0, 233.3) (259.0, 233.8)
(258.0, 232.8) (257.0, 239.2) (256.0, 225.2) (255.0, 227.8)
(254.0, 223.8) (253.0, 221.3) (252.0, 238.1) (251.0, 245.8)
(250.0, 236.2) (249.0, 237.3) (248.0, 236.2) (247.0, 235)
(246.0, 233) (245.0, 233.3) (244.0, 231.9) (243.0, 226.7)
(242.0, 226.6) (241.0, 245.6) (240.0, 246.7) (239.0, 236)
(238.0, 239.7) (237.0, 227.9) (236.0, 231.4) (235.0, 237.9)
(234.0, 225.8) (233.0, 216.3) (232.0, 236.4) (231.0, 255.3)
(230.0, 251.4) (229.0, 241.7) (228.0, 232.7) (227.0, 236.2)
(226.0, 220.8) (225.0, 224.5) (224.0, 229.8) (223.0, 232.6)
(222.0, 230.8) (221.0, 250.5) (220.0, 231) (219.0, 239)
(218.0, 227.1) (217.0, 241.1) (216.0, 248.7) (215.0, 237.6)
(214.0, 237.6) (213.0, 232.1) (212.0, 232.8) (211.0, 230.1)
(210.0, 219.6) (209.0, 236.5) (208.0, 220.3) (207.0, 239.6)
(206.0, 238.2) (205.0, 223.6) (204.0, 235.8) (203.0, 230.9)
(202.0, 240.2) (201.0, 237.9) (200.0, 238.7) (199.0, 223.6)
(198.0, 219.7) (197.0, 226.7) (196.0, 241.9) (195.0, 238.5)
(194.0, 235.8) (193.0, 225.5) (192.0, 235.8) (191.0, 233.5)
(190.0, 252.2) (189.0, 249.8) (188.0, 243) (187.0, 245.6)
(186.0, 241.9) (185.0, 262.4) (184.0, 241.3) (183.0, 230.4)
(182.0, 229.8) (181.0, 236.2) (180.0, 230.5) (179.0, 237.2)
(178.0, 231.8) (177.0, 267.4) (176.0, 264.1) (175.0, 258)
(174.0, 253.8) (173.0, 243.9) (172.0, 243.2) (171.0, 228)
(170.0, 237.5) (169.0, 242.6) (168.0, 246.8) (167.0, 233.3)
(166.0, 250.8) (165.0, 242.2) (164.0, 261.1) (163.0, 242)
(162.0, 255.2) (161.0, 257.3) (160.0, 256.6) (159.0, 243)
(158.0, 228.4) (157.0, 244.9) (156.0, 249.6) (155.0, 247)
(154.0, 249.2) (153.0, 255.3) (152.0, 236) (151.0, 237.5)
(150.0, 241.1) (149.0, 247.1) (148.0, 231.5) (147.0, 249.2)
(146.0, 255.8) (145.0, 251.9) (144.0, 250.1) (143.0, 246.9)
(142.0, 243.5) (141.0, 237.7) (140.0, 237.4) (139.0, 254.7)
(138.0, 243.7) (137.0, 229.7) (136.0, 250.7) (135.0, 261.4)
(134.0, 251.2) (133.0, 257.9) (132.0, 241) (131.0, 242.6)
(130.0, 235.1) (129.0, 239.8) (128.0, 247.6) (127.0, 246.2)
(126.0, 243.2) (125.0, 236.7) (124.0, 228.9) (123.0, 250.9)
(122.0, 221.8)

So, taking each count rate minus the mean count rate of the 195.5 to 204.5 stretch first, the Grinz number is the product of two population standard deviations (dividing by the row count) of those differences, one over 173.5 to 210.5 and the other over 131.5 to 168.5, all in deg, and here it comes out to 102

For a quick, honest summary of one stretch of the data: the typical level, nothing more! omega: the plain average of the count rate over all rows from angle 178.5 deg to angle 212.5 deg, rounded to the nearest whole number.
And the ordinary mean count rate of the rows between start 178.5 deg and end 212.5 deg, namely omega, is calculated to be 235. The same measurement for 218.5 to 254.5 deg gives 235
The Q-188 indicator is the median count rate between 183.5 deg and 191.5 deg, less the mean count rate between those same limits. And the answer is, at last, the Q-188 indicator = -1.9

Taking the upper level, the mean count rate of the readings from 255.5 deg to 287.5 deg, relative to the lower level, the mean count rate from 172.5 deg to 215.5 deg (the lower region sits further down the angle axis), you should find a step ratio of 0.96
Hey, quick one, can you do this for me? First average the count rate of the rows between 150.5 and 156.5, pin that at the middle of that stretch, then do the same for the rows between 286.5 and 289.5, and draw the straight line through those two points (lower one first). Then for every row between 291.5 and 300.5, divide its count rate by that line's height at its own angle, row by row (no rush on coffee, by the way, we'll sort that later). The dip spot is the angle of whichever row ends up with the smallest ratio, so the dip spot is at 294.0 deg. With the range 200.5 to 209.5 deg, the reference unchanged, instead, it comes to 208.0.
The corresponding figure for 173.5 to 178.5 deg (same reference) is 178.0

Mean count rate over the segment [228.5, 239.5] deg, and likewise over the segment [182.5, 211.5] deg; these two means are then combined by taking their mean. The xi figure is 236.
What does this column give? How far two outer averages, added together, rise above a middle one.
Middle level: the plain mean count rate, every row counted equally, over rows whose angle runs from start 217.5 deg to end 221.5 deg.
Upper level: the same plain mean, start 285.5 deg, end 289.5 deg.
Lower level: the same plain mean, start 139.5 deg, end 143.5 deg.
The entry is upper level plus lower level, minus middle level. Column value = 224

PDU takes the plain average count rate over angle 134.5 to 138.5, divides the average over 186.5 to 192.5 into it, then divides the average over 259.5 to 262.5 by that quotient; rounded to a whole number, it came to 224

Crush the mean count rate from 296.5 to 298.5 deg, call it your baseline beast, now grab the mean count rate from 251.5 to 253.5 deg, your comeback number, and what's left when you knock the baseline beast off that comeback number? 12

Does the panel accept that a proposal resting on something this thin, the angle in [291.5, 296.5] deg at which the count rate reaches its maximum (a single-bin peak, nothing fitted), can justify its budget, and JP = 296.0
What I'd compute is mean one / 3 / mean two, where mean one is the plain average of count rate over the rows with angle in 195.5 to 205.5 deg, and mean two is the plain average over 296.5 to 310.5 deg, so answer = 0.352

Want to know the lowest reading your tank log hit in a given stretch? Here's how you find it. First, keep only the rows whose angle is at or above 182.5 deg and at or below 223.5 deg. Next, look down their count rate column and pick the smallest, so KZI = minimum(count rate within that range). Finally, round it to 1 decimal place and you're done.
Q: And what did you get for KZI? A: 219.6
